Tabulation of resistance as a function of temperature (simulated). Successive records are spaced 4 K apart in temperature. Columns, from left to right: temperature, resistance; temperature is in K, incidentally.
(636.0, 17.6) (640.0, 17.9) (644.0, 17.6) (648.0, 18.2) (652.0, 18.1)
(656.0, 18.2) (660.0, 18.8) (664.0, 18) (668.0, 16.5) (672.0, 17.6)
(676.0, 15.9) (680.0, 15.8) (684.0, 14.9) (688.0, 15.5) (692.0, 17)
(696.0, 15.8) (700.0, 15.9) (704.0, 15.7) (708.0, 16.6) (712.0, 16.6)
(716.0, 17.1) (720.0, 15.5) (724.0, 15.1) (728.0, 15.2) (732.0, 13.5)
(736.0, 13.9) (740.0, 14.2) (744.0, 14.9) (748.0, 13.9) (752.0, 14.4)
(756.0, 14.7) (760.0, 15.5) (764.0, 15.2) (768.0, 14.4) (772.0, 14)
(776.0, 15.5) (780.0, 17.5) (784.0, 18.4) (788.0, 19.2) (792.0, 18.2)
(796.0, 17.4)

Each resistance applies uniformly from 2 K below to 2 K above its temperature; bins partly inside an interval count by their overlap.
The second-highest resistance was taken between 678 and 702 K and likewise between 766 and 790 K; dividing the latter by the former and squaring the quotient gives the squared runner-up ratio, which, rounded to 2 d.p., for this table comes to 1.34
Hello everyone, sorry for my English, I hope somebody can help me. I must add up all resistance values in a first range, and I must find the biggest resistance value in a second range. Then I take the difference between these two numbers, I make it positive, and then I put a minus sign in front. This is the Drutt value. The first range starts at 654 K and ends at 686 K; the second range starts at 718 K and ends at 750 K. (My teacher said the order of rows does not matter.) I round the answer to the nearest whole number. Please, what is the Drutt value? -120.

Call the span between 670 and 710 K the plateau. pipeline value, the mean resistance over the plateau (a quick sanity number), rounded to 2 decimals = 16.07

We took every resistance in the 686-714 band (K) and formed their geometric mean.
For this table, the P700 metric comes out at 16.1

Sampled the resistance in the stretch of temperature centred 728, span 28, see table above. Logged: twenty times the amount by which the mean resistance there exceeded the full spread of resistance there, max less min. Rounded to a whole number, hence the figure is 227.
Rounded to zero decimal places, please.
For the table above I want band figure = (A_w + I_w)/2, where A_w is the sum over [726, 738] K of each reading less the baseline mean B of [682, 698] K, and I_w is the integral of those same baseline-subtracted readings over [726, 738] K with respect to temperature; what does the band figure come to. -12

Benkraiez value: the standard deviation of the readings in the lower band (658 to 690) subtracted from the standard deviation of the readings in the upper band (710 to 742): -0.1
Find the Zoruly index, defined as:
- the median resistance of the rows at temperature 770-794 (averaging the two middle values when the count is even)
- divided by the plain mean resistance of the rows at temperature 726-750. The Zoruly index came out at 1.25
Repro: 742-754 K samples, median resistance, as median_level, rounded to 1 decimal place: 14.4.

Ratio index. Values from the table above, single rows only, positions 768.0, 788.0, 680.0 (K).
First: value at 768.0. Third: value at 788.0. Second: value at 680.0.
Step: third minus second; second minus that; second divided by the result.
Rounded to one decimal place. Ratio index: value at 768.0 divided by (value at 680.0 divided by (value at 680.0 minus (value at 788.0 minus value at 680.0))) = 11.3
